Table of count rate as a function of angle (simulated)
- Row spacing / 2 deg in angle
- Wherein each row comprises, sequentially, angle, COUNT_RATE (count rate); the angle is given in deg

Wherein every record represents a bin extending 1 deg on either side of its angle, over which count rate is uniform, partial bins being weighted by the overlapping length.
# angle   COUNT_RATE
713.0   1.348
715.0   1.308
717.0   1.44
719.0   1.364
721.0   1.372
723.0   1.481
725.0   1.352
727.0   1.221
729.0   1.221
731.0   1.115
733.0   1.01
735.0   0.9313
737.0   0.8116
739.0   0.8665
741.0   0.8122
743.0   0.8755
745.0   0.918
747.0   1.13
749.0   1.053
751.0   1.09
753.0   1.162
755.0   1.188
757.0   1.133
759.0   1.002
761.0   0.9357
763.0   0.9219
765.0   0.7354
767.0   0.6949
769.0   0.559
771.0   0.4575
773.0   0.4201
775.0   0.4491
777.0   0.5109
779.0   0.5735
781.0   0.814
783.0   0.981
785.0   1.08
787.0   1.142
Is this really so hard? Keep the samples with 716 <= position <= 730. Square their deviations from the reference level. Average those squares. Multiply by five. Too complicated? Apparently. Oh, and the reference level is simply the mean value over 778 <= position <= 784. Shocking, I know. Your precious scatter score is 1.61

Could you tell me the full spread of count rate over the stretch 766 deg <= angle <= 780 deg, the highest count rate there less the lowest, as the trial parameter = 0.275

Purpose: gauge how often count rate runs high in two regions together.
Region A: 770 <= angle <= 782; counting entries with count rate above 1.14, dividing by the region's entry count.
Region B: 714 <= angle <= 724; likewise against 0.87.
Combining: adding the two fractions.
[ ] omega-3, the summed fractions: 1.00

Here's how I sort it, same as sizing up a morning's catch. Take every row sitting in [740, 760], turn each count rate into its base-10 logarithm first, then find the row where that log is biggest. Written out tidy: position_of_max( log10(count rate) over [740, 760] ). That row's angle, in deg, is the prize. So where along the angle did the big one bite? 755.0 deg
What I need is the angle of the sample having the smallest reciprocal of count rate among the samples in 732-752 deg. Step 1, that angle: 747.0 deg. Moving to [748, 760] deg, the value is 755.0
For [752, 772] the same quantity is 755.0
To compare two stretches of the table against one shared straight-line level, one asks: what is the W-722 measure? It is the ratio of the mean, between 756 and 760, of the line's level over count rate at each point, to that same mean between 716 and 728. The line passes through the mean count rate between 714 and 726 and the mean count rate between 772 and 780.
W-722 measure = 0.7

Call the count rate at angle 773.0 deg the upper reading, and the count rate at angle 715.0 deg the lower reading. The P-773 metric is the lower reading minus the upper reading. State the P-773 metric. 0.89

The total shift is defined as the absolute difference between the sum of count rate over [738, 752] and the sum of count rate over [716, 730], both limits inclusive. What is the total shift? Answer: 2.71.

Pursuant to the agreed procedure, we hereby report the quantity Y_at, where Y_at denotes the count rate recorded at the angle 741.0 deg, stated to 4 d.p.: 0.8122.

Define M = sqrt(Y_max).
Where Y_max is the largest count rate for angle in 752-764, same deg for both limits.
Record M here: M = 1.09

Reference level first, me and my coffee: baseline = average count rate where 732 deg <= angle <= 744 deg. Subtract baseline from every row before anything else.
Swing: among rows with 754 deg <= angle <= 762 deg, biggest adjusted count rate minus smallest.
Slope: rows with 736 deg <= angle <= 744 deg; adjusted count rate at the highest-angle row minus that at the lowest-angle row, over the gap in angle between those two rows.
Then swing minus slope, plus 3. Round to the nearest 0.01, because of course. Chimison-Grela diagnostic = 3.24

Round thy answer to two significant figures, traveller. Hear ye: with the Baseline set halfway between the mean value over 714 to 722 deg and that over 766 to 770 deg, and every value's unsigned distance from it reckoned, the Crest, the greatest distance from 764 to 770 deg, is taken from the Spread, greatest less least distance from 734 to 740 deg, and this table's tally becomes -0.32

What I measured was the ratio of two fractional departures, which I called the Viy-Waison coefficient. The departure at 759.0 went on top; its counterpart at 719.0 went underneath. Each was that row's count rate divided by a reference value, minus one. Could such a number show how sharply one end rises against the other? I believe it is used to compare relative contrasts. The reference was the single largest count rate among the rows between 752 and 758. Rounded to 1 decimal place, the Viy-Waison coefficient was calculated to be -1.1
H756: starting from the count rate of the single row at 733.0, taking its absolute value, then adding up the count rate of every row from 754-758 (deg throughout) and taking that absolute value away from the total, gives 1.3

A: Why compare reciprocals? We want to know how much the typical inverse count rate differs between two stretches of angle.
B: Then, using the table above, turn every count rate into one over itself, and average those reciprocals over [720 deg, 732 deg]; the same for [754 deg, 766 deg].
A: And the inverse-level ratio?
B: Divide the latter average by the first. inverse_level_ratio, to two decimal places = 1.33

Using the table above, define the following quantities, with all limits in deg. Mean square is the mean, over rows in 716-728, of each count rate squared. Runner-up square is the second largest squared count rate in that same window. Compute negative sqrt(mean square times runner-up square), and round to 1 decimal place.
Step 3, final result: -2.0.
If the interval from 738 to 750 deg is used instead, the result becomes -1.0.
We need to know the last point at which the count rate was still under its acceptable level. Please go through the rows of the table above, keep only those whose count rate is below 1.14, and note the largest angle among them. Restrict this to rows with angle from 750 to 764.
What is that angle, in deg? 763.0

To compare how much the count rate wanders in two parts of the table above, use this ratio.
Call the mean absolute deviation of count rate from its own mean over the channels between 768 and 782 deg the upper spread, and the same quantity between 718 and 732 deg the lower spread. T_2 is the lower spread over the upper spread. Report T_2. 1.1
